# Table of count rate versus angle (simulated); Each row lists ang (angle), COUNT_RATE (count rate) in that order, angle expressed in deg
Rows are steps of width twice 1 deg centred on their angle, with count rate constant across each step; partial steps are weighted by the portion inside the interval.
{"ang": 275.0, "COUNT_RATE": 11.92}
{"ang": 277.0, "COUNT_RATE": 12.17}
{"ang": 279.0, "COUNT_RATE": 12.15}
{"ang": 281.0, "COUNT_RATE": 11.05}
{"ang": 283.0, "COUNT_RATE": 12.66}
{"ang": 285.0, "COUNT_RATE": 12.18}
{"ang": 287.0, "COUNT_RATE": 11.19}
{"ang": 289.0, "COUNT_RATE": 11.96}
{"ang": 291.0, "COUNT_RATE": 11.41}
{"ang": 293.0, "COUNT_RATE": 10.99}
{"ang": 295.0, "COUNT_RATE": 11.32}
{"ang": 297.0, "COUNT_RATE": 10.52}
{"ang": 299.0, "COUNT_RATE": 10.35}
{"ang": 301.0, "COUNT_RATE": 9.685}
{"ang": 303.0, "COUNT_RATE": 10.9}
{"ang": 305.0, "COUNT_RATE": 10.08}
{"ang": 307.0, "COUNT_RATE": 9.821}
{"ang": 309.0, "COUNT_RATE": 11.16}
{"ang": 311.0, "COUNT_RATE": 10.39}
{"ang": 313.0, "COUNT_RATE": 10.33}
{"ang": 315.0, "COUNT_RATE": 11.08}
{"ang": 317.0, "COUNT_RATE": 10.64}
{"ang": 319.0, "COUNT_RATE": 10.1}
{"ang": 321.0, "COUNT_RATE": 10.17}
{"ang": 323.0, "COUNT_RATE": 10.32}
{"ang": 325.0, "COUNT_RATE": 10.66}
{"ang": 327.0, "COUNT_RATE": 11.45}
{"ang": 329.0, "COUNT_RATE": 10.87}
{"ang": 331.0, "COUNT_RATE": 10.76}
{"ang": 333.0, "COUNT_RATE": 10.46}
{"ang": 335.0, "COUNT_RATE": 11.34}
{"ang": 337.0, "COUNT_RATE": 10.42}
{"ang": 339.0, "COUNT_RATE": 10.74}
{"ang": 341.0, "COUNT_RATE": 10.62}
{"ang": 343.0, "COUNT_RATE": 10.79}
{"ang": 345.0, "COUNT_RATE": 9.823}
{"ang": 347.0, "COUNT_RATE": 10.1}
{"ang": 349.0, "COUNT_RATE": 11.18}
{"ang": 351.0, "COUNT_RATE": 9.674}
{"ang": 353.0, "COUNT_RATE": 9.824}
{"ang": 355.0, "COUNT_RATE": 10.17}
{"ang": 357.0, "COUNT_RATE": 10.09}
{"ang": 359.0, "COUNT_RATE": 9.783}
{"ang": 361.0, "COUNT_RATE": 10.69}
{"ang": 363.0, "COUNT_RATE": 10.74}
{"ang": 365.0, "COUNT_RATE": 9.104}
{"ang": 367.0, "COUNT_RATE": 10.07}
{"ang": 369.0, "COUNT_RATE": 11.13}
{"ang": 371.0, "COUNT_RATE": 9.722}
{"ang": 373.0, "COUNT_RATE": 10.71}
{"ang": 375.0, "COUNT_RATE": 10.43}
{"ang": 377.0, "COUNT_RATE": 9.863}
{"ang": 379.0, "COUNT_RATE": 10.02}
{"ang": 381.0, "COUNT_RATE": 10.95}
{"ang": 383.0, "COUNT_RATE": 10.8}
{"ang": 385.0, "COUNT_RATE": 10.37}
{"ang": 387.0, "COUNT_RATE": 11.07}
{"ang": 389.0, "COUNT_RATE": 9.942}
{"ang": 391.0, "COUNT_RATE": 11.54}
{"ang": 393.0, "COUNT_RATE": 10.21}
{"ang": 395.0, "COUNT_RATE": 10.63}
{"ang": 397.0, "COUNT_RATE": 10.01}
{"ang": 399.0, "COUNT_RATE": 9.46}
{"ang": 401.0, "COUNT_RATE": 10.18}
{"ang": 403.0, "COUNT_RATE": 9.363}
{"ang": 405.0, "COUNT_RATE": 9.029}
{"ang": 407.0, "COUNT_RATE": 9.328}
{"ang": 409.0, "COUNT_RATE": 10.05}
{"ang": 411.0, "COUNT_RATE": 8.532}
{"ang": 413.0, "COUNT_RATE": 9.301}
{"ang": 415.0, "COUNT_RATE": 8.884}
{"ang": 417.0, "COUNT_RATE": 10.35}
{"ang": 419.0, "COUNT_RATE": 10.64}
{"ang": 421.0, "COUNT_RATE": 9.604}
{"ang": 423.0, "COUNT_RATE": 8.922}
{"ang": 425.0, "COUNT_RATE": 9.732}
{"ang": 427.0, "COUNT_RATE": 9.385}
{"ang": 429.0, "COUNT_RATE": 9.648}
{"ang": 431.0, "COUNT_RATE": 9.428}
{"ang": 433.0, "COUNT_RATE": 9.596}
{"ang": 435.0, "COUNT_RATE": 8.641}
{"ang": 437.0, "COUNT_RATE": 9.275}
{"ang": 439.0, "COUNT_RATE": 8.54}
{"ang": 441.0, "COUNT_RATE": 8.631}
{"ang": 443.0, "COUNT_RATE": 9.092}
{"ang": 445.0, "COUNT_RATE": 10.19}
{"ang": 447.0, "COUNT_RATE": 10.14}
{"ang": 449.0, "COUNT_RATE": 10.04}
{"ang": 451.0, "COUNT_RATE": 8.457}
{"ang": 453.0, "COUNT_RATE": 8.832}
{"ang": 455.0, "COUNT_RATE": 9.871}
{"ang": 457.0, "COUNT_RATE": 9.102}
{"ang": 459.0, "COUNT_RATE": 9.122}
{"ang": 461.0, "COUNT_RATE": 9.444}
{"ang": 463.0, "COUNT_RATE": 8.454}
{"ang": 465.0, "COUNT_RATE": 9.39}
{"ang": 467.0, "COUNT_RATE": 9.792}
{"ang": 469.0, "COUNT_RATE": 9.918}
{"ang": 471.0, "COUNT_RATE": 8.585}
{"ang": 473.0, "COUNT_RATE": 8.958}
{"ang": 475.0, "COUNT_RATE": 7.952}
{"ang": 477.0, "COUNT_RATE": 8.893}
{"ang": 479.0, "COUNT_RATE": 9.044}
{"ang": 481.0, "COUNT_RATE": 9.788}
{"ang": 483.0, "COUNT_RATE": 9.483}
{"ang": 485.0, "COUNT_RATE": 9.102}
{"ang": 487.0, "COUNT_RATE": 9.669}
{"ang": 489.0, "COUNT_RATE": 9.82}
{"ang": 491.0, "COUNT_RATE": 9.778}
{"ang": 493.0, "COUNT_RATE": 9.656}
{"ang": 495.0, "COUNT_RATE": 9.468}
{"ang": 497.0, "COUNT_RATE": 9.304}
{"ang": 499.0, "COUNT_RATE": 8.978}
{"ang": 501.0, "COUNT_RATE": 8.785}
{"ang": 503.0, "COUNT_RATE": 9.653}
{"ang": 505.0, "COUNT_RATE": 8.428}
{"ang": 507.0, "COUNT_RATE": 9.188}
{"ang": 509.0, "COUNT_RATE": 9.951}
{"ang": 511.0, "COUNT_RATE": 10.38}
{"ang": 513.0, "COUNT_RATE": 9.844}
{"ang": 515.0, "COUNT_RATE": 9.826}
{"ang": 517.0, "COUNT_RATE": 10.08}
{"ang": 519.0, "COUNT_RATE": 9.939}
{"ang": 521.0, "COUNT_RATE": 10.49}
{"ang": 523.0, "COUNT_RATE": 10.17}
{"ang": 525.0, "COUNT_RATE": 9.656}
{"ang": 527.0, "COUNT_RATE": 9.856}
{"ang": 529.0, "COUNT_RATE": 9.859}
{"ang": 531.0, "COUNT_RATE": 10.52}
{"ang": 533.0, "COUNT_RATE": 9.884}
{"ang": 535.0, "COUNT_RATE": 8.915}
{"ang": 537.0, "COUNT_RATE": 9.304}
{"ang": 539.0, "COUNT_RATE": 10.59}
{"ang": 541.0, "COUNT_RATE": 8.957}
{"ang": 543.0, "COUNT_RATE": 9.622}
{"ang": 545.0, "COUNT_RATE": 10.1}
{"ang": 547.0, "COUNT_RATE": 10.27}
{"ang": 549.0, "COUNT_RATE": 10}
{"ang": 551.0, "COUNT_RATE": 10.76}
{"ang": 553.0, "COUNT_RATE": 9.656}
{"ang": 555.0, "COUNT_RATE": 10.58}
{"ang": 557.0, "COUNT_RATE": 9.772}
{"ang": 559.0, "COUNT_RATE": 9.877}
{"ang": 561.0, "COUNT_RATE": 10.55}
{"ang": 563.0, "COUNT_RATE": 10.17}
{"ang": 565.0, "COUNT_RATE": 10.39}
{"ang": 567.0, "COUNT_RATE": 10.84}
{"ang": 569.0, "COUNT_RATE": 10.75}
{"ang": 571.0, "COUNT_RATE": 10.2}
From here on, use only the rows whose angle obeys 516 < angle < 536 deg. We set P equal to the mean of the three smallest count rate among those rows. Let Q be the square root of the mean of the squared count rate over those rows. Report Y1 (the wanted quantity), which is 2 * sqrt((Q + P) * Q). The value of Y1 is 27.8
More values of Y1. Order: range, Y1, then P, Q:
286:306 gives 30.1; 10.0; 10.9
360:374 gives 28.7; 9.6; 10.3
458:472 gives 25.8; 8.7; 9.3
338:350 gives 29.6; 10.2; 10.6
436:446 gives 25.6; 8.8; 9.2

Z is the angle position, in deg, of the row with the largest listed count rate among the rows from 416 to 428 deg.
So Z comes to 419.0 deg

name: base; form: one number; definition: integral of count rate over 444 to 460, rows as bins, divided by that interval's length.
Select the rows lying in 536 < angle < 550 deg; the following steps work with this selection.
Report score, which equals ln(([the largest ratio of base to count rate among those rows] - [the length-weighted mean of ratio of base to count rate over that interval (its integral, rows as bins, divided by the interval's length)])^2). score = -4.8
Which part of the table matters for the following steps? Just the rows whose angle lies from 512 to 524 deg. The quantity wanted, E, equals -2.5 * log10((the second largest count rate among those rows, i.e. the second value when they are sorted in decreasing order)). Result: -2.52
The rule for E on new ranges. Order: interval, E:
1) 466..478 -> -2.48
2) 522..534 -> -2.52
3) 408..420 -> -2.54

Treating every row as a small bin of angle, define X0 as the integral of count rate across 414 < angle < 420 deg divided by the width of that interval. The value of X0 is 10.0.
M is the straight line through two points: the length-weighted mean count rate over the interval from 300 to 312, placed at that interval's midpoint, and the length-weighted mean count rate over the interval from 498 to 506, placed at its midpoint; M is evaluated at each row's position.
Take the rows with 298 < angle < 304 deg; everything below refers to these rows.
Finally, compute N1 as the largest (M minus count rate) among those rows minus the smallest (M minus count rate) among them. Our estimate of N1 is 1.2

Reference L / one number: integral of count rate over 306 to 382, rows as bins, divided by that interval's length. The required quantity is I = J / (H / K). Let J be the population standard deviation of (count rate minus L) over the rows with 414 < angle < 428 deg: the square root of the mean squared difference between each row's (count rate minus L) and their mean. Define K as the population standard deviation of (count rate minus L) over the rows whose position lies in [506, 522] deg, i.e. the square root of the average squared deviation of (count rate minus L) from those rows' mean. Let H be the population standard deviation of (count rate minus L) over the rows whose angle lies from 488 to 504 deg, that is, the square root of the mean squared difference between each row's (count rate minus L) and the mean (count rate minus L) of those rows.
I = 0.64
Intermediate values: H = 0.36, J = 0.62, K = 0.37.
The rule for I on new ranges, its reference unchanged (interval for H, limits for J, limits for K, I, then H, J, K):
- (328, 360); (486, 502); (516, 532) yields 0.21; 0.50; 0.36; 0.29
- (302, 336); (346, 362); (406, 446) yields 0.62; 0.46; 0.48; 0.59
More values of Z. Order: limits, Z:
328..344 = 335.0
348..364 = 349.0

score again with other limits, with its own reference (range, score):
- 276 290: -5.6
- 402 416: -5.1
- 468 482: -4.0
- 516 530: -6.8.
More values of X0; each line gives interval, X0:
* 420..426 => 9.4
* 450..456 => 9.1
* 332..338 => 10.7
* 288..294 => 11.5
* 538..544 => 9.7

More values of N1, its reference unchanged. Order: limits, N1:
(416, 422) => 1.0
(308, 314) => 0.8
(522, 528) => 0.5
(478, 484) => 0.8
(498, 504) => 0.9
